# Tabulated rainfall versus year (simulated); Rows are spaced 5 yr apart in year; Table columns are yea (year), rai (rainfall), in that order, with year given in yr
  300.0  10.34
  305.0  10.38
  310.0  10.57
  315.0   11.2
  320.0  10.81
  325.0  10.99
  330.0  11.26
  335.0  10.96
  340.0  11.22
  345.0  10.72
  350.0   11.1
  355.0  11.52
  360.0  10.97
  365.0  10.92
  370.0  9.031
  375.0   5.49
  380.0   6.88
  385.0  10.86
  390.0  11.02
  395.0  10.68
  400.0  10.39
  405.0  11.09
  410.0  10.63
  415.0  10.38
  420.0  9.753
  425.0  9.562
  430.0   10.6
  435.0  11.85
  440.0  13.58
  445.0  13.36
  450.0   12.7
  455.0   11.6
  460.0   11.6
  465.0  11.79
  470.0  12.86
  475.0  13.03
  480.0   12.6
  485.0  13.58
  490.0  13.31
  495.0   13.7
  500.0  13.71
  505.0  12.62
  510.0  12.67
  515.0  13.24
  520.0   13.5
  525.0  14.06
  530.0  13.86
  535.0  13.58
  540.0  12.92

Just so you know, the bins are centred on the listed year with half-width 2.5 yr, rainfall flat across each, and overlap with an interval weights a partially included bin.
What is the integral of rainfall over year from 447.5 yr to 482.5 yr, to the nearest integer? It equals 431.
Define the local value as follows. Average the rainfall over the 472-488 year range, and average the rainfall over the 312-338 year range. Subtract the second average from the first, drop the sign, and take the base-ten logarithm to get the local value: 0.31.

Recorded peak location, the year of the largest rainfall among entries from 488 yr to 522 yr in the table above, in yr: 500.0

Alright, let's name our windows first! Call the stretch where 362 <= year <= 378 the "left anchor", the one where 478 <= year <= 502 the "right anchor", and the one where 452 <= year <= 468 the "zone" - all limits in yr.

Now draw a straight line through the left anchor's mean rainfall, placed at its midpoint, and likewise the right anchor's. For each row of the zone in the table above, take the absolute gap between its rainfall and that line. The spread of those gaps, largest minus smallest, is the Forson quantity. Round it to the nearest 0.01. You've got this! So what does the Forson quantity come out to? 0.22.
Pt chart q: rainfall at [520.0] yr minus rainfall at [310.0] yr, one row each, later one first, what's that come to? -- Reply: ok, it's 2.9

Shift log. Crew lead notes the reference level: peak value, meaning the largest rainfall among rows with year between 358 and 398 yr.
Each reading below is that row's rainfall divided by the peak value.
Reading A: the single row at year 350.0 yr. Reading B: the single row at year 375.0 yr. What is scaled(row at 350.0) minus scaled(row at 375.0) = 0.51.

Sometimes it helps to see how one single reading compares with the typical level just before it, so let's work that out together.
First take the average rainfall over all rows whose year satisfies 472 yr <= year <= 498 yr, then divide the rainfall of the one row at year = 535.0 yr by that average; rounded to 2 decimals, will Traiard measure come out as 1.03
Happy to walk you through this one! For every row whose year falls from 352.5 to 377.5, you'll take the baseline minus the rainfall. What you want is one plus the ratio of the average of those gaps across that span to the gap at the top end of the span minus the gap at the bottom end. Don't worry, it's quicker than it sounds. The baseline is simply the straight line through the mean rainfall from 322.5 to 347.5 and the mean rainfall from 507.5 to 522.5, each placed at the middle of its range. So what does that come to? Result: 1.3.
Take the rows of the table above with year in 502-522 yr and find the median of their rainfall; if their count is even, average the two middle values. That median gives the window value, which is 13.0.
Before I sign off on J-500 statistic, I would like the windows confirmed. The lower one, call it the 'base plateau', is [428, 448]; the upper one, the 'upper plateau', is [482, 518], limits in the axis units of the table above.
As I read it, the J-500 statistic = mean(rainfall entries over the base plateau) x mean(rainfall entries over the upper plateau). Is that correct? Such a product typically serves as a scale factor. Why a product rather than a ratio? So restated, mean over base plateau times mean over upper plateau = 164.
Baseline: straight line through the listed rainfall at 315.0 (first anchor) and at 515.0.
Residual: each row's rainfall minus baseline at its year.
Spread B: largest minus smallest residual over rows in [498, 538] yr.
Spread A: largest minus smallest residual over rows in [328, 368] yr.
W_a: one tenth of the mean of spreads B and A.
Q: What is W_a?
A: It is 0.10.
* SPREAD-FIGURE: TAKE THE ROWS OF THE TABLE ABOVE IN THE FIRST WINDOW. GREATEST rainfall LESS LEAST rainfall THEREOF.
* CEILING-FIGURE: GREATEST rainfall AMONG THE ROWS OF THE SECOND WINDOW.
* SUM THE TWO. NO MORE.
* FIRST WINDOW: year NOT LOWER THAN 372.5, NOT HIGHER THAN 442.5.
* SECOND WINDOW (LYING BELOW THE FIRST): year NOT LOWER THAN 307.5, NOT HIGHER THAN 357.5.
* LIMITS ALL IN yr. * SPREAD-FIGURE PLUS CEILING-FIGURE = 19.6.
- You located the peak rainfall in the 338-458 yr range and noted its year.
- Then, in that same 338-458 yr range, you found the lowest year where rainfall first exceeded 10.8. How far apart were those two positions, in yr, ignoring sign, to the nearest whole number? 100 yr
